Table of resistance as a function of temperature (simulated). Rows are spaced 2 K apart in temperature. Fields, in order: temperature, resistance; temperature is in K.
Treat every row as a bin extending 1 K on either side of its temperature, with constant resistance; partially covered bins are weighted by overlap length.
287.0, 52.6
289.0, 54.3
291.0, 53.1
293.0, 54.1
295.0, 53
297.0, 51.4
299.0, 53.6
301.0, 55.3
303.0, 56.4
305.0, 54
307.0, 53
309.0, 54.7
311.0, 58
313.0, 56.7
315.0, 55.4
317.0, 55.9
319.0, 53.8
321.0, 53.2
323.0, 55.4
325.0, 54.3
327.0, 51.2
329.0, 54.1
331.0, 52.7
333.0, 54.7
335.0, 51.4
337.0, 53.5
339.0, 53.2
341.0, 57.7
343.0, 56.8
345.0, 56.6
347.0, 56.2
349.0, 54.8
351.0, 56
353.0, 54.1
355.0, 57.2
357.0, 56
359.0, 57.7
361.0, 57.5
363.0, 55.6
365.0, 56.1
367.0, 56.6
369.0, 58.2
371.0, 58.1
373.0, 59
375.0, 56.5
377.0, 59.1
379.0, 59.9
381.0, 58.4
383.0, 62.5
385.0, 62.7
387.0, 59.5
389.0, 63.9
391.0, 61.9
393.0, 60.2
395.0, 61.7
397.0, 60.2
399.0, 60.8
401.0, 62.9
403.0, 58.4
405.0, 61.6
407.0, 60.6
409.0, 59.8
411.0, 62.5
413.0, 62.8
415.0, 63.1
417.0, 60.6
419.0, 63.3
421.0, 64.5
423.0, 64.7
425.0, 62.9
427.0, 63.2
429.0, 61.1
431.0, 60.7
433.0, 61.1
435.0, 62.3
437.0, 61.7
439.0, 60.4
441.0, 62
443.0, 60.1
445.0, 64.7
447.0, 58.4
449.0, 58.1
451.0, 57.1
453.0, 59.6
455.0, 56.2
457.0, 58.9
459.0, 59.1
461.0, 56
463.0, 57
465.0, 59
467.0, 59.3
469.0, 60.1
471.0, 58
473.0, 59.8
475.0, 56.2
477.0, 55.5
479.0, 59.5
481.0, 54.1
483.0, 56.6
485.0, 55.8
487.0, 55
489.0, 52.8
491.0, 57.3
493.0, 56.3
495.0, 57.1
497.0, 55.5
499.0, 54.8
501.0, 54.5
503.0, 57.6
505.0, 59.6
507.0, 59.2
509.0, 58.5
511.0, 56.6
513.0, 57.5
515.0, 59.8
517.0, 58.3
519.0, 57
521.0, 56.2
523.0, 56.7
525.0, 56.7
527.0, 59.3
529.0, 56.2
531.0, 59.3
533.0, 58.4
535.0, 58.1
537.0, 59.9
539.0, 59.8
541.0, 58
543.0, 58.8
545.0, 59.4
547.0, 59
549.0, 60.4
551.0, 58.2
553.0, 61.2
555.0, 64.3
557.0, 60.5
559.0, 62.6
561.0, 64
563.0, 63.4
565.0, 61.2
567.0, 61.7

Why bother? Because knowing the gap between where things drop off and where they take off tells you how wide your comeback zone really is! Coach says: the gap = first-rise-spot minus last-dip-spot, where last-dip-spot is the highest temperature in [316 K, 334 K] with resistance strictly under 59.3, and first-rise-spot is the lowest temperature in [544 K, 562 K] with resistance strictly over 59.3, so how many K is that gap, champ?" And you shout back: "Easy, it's 212 K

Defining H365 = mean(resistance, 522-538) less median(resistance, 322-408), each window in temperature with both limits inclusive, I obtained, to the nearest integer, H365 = 1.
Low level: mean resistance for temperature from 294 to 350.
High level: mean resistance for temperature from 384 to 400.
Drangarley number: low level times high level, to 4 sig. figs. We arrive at 3346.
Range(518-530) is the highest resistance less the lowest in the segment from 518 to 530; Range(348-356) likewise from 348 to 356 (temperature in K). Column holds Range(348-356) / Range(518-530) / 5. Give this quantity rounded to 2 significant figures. 0.20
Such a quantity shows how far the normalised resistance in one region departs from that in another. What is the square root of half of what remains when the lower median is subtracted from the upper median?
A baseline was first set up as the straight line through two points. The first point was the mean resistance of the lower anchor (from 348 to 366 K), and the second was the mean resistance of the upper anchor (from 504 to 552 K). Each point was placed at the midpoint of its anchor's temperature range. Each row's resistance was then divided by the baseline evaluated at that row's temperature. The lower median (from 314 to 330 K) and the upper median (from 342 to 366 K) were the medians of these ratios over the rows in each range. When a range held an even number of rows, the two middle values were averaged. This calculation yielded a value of 0.12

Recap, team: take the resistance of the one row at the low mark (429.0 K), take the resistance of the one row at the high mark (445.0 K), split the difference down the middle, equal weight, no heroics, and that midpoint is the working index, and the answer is 62.9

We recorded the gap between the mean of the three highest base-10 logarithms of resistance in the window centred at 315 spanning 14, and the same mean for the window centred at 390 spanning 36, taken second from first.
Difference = -0.046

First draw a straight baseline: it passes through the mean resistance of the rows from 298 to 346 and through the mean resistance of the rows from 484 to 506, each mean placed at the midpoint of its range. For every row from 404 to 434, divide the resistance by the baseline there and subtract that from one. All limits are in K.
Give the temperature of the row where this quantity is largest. 409.0 K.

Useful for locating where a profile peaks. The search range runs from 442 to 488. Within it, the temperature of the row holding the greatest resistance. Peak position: 445.0 K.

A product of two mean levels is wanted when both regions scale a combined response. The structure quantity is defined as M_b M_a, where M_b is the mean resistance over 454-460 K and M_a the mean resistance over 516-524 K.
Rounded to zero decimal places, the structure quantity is 3313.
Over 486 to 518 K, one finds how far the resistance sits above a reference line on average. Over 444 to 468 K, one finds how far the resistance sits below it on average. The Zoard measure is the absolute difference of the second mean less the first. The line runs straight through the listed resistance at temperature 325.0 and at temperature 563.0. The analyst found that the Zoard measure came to 4.9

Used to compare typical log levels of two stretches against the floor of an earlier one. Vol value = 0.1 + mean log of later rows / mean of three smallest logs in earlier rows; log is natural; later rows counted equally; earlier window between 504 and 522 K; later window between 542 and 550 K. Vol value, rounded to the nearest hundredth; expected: 1.11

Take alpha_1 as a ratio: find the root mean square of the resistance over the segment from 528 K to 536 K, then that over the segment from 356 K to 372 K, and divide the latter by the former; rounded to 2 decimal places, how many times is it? 0.98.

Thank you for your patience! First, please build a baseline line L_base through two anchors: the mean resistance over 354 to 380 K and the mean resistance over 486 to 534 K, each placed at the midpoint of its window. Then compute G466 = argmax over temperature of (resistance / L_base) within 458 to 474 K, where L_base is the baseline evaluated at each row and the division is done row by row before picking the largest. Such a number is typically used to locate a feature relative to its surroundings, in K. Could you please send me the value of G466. 469.0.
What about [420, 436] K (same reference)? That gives 423.0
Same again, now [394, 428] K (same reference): 423.0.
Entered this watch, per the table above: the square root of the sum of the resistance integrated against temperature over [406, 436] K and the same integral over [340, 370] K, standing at 59.7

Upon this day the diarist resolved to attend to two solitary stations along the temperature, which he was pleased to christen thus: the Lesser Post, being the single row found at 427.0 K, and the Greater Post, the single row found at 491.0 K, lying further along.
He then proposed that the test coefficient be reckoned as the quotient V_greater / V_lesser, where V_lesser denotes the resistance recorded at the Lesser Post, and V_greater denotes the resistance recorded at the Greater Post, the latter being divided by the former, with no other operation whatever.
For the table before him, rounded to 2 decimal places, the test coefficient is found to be 0.91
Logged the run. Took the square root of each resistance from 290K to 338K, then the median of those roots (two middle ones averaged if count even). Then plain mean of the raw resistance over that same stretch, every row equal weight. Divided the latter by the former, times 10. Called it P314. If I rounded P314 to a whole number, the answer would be 74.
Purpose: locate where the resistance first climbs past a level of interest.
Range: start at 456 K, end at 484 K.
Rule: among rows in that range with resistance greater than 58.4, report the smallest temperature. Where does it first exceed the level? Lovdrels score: 457.0 K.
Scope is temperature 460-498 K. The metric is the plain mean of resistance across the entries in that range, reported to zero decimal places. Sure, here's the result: 57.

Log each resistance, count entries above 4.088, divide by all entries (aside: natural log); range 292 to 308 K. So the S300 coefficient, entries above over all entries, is 0.00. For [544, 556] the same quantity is 0.50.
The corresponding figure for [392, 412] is 0.90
